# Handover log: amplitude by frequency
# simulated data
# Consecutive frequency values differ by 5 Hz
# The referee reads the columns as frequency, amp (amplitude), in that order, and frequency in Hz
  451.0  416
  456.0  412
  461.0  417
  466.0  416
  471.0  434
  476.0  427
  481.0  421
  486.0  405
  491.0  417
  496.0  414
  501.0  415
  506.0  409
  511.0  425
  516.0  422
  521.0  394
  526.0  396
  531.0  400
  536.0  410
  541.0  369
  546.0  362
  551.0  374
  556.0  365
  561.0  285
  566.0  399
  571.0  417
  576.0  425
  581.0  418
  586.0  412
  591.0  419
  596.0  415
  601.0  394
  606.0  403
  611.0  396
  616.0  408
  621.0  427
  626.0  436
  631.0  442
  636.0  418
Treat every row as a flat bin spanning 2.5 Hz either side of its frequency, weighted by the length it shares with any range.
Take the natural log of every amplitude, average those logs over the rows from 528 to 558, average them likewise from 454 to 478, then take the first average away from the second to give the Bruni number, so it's 0.10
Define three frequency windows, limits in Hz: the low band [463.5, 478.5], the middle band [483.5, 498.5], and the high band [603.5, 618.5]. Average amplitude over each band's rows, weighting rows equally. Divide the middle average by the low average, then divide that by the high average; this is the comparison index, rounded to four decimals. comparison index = 0.0024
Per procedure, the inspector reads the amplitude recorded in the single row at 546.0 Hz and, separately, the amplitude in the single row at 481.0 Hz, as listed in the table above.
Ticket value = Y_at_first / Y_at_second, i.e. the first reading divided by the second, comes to 0.86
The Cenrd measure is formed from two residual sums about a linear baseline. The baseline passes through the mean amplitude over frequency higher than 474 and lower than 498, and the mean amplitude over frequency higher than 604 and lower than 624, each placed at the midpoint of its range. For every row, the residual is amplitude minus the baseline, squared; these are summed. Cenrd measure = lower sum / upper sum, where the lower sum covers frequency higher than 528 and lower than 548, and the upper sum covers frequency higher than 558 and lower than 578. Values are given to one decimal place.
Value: 0.3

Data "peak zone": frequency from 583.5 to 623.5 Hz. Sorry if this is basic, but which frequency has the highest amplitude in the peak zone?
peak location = 621.0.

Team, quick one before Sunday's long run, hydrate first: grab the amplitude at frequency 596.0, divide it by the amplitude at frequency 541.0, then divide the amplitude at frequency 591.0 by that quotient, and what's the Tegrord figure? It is 373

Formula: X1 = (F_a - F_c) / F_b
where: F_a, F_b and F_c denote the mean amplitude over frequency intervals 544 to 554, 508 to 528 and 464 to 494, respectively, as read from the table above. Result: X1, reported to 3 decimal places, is -0.127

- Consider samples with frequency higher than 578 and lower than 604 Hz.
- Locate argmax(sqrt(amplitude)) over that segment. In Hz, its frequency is 591.0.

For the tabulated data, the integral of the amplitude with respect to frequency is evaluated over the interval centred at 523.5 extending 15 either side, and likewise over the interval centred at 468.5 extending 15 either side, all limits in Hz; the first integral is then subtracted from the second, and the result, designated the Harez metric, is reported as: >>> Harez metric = 400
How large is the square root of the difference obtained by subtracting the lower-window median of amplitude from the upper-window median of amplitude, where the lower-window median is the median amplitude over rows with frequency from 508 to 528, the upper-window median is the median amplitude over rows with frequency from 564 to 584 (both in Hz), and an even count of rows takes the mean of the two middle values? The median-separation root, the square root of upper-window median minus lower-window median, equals 2.9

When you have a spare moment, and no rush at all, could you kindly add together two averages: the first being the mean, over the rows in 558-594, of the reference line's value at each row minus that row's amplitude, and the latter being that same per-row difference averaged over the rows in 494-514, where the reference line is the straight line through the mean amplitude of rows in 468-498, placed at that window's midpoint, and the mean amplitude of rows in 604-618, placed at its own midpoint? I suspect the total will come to 12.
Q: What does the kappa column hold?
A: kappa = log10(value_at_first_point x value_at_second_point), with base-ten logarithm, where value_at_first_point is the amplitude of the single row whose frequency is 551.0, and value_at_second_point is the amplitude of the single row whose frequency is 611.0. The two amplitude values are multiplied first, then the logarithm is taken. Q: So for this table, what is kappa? 5.17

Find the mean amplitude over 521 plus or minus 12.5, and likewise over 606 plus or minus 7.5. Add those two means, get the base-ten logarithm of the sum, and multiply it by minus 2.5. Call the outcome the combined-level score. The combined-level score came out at -7.26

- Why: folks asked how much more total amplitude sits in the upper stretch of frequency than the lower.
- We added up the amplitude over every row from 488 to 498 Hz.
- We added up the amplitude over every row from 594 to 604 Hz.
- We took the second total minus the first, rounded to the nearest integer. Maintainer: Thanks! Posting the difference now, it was -22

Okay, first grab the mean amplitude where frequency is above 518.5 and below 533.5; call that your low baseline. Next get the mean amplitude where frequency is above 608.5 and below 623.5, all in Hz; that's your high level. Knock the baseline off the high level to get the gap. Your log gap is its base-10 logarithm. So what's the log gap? 1.14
